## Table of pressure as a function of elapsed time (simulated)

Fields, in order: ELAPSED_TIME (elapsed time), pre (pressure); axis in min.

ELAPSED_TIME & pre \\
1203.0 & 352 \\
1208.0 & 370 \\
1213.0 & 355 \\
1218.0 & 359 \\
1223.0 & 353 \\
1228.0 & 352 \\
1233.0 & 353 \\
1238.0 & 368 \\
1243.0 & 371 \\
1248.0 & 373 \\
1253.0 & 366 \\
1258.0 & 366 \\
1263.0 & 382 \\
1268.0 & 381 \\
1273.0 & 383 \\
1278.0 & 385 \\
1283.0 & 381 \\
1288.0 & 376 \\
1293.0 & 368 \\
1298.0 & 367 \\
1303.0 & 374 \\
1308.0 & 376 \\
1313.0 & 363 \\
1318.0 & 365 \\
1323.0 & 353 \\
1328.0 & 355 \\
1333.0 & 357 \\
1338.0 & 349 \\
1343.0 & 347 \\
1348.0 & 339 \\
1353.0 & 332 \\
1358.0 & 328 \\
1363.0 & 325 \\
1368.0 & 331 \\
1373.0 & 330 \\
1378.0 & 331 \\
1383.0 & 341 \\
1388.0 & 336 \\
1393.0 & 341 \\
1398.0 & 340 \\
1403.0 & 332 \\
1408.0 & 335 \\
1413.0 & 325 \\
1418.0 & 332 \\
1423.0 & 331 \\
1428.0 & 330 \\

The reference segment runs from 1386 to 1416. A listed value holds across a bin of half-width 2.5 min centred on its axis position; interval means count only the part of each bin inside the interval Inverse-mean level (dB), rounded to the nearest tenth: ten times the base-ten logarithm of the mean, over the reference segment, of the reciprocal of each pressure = -25.2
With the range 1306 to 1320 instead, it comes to -25.7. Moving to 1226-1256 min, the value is -25.6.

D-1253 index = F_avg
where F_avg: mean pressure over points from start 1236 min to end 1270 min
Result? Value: 372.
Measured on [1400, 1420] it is 331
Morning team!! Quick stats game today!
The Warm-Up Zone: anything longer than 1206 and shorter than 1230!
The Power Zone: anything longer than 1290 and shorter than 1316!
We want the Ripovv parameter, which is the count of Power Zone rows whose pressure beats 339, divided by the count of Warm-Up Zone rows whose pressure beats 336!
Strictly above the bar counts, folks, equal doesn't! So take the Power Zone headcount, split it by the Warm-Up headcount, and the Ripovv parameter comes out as 1.0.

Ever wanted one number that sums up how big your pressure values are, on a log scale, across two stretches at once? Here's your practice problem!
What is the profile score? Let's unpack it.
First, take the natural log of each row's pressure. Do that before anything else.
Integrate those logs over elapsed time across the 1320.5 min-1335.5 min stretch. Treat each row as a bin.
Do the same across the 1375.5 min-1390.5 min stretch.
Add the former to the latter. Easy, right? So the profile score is 175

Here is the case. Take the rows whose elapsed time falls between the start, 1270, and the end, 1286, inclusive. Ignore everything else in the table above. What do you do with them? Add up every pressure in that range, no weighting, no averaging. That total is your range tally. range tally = 1149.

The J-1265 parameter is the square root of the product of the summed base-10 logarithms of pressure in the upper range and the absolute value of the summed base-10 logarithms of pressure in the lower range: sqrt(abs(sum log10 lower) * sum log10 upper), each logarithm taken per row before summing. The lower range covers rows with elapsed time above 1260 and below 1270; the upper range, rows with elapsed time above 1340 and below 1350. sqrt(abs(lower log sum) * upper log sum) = 5.12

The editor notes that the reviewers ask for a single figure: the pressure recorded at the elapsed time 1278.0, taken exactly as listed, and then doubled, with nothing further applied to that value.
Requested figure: 770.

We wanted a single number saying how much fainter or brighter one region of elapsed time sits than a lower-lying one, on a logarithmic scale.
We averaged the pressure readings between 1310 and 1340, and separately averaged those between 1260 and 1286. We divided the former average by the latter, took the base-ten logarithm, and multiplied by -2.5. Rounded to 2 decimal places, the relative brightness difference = 0.07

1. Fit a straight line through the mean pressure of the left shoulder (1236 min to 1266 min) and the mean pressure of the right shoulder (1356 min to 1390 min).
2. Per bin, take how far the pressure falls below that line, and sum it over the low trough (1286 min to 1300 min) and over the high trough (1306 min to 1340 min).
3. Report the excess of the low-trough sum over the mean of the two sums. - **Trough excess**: 22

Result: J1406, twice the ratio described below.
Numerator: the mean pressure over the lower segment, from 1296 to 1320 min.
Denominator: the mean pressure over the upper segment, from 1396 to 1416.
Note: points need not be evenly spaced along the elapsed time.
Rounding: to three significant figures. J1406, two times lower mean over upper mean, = 2.22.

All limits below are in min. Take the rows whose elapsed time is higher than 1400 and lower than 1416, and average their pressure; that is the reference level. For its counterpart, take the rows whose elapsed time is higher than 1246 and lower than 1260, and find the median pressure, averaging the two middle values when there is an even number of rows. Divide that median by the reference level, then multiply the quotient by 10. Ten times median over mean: 11.1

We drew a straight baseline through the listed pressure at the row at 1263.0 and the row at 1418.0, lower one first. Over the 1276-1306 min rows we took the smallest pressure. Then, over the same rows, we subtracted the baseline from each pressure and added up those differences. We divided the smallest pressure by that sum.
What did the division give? 30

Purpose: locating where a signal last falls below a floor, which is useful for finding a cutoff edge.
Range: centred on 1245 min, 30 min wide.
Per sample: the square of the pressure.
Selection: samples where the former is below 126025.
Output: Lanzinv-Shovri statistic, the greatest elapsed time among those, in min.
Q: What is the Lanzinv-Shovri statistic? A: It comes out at 1233.0 min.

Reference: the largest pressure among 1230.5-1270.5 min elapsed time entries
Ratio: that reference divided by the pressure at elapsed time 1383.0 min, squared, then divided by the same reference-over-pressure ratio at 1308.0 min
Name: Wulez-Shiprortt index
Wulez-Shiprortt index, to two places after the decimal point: 1.24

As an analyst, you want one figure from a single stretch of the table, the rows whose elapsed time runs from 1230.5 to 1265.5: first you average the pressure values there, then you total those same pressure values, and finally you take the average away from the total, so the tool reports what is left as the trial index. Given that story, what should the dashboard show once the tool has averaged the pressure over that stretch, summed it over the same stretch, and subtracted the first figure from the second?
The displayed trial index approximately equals 2211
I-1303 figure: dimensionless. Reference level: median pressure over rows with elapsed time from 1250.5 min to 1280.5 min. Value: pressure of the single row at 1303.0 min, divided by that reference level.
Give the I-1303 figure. 0.98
